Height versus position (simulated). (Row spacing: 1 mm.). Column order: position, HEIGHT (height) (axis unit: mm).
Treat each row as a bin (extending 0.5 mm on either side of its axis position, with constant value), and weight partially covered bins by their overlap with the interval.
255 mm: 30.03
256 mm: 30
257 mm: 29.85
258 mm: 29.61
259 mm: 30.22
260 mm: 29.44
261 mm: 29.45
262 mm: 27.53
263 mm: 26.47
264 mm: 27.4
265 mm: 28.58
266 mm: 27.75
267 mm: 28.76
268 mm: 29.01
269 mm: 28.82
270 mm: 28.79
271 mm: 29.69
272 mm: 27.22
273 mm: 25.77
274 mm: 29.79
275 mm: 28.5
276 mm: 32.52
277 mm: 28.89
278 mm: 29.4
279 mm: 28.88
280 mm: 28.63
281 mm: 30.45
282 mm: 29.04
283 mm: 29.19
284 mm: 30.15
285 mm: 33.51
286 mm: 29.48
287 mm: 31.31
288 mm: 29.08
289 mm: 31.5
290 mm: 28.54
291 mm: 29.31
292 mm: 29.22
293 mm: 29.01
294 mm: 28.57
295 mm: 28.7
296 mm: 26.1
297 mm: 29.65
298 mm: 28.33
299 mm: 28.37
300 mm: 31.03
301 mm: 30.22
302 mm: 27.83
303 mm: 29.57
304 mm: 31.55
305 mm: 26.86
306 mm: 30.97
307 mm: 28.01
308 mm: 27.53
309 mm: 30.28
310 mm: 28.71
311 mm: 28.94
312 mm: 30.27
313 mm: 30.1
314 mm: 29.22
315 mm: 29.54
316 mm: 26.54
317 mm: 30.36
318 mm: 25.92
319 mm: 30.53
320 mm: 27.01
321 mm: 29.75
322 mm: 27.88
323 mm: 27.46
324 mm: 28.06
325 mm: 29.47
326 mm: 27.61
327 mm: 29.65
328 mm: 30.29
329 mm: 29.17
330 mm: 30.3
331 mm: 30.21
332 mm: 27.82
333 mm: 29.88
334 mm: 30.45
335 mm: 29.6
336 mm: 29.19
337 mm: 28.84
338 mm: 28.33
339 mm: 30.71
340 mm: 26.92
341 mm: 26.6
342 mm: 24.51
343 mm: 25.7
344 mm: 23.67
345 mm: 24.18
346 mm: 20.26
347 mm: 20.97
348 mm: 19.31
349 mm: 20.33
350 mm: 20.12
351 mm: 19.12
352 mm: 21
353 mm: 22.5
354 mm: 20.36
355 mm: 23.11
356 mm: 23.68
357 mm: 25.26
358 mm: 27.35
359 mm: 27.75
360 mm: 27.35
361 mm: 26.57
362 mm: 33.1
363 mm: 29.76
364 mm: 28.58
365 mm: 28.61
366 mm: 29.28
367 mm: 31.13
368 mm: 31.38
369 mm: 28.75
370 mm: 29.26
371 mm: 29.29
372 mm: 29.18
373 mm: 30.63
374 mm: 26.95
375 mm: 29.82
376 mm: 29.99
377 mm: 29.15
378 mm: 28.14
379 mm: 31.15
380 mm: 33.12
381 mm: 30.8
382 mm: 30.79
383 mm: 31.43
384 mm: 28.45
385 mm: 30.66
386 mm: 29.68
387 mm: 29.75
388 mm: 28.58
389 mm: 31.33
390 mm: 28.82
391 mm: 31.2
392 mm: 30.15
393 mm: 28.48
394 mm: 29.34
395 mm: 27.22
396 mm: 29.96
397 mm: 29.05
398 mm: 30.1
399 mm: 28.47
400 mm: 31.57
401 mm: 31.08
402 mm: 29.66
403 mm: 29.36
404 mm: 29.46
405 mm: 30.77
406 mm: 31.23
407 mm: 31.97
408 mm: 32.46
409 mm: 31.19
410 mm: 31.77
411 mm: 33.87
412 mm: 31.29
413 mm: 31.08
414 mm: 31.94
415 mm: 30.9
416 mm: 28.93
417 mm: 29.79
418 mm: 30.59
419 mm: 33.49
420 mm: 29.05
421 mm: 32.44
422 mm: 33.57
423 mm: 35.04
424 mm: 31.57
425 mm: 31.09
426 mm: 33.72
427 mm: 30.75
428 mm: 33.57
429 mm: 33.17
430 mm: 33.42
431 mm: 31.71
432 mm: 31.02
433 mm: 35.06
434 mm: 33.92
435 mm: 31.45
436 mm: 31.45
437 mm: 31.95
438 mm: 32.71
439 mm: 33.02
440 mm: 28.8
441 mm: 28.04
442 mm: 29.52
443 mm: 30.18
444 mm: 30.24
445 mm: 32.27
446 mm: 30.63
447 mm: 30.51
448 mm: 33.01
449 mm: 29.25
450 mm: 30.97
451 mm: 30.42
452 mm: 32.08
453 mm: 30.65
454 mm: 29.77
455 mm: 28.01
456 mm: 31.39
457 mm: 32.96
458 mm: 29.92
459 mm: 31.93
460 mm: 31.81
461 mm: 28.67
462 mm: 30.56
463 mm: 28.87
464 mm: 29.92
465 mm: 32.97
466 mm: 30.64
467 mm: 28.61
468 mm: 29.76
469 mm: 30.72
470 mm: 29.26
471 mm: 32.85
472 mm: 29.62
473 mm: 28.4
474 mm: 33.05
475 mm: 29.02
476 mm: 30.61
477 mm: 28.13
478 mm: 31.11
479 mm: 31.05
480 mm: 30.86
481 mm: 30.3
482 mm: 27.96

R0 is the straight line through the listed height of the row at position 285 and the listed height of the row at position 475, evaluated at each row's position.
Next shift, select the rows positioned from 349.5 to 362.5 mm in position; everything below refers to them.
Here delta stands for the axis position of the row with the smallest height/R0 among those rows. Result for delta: 351 mm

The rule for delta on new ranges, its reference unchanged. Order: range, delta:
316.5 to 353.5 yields 351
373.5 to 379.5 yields 374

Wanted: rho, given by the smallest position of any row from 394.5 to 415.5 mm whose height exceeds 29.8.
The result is 396 mm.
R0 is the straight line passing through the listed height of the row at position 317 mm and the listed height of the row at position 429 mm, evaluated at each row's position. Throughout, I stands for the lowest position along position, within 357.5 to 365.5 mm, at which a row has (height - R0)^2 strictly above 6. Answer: 358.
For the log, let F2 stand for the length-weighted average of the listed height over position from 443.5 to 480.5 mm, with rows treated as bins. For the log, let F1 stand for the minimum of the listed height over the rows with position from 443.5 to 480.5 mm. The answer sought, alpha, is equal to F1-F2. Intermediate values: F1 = 28.01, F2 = 30.6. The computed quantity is -2.54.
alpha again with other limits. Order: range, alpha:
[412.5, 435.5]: -3.13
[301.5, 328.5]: -2.97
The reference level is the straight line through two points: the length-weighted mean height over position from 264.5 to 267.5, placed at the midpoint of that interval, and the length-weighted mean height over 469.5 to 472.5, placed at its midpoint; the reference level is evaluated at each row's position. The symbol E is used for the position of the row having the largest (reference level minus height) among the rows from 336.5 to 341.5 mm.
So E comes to 341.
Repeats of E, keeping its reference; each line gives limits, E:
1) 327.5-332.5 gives 332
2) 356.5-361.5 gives 357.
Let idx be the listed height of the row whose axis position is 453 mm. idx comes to 30.65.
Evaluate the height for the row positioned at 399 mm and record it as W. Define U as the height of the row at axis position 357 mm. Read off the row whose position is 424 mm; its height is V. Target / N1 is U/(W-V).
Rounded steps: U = 25.26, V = 31.57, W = 28.47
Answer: -8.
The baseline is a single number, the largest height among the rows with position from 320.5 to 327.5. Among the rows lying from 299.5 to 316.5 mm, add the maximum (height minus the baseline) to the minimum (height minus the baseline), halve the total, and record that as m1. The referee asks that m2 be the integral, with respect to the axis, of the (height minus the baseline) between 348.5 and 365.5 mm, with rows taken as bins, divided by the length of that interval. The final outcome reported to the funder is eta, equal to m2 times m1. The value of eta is 3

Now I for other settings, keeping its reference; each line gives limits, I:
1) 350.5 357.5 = 351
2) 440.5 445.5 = 441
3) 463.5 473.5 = 464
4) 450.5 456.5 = 451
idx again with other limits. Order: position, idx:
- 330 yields 30.3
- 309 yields 30.28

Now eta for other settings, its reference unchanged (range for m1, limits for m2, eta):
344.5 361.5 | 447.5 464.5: -5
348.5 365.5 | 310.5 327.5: 4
